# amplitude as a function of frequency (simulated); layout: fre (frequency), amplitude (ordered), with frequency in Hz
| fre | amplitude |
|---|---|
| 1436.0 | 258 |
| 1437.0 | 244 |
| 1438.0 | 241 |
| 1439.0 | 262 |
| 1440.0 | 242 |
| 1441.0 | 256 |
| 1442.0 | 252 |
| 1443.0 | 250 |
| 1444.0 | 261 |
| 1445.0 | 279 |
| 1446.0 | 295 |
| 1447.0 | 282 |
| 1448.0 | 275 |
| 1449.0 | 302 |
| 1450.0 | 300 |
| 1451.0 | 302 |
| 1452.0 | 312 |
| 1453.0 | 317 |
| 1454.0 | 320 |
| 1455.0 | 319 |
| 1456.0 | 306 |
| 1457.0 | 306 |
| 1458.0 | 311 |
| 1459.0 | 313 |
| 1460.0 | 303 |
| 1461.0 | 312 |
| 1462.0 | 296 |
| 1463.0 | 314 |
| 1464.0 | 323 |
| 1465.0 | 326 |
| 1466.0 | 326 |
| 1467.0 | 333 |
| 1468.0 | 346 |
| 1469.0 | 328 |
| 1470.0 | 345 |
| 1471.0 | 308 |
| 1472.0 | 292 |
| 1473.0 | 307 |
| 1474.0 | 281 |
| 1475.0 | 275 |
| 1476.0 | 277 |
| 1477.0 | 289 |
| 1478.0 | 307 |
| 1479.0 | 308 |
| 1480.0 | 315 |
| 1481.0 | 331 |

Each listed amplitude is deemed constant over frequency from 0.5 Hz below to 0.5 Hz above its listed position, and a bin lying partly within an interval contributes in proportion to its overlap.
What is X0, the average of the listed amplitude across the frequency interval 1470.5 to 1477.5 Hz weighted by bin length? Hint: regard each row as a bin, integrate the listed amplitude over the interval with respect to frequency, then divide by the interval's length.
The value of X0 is 290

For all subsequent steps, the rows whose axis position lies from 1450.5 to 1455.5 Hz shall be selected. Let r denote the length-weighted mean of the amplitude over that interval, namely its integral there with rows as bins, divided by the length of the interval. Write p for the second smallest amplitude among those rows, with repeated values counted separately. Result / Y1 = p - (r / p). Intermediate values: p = 312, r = 314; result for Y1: 311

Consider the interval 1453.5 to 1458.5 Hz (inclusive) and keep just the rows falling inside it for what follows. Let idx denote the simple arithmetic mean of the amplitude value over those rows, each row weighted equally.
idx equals 312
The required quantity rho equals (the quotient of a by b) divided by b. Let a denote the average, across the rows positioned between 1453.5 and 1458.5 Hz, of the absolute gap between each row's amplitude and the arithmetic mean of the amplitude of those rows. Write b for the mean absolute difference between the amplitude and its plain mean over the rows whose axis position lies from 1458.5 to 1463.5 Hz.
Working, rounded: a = 6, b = 6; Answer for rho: 0.14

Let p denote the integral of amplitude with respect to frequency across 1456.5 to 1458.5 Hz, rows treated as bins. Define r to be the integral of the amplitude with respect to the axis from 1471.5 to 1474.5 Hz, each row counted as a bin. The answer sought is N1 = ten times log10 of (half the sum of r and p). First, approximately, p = 617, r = 880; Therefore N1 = 28.7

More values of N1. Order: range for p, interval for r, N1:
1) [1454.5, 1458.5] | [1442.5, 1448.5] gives 31.6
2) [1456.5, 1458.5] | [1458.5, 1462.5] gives 29.6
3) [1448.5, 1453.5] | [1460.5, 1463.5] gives 30.9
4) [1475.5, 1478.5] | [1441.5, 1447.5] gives 31.0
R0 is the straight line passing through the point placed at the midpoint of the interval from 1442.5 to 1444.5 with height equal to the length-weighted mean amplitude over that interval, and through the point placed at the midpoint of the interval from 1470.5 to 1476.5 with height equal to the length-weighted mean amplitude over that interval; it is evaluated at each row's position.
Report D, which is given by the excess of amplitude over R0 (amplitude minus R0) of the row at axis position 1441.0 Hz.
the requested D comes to 3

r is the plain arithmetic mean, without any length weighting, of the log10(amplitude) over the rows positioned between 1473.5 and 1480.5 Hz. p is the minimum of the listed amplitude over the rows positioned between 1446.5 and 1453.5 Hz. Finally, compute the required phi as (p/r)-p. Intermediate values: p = 275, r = 2.47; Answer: -164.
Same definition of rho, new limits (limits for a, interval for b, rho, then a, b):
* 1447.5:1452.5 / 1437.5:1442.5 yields 0.18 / 9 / 7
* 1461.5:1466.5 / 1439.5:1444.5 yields 0.38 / 10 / 5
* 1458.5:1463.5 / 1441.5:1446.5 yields 0.03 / 6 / 16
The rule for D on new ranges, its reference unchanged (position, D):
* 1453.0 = 51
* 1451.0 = 38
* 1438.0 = -8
